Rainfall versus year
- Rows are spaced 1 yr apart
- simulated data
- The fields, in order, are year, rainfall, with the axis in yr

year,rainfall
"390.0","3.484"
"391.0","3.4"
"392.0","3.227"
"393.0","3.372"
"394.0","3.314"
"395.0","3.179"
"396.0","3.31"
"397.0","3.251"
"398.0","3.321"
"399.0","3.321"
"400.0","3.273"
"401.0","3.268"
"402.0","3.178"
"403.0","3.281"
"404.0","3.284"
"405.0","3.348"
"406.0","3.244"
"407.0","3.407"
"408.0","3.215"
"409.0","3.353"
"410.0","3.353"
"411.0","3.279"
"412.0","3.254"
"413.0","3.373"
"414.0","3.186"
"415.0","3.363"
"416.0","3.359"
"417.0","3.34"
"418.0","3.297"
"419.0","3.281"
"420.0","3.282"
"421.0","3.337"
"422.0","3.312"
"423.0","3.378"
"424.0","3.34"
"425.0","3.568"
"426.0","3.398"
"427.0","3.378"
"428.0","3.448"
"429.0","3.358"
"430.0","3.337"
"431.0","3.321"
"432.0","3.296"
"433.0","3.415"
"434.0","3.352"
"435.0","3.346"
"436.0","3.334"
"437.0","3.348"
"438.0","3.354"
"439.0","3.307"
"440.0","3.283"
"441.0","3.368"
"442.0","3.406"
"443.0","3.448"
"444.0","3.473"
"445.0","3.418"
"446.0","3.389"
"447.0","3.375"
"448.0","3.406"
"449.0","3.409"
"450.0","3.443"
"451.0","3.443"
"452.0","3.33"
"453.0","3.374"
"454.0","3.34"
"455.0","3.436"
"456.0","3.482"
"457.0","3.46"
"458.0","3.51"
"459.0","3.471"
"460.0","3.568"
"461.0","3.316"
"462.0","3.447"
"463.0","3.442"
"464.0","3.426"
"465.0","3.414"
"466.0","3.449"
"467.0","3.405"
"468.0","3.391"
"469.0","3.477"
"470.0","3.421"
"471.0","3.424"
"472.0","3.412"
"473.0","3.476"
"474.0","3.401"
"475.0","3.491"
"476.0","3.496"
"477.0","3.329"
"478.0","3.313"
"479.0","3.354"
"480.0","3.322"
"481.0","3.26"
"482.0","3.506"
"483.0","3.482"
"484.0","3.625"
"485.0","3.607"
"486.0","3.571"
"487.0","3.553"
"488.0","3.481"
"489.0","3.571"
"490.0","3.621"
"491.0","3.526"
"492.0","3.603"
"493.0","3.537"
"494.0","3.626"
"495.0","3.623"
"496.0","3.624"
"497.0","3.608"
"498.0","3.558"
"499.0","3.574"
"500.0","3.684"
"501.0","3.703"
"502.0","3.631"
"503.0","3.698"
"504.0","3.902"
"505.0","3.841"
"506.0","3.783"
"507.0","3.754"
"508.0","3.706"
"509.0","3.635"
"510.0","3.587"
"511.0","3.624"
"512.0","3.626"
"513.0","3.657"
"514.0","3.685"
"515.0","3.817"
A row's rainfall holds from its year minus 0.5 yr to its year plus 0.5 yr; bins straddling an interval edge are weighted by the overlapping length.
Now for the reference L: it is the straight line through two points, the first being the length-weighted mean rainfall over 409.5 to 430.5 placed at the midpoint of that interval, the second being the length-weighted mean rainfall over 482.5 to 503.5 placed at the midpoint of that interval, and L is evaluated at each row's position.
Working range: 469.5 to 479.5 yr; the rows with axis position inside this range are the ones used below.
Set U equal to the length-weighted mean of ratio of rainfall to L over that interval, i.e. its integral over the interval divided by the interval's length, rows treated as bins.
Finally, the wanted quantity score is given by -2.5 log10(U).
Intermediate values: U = 0.966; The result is 0.038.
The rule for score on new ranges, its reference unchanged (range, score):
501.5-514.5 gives -0.016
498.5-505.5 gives -0.027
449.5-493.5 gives 0.021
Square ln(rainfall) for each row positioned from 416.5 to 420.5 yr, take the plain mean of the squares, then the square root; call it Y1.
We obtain 1.19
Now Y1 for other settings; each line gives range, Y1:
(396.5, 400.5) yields 1.19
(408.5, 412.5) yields 1.20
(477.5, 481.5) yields 1.20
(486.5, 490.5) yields 1.27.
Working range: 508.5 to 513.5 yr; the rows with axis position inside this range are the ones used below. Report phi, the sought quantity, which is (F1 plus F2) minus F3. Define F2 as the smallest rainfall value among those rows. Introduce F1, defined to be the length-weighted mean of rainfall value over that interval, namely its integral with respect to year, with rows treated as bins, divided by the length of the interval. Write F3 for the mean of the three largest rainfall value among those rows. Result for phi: 3.57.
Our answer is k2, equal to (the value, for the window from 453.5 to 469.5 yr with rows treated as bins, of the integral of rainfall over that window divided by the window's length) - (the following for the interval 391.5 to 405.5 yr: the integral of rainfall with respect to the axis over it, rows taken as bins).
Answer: -42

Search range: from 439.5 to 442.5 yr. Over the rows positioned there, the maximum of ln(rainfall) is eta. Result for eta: 1.23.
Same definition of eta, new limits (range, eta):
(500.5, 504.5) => 1.36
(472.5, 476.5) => 1.25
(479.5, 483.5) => 1.25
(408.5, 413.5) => 1.22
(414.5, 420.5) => 1.21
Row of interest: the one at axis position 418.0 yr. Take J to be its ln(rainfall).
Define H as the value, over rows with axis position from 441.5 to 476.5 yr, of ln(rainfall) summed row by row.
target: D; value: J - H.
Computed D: -42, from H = 43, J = 1.19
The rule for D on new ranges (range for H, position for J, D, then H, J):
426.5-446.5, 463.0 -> -23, 24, 1.24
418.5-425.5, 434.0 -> -7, 8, 1.21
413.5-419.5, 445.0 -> -6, 7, 1.23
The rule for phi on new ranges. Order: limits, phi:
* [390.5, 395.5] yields 3.12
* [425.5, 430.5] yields 3.31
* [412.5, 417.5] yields 3.15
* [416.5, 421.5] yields 3.26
